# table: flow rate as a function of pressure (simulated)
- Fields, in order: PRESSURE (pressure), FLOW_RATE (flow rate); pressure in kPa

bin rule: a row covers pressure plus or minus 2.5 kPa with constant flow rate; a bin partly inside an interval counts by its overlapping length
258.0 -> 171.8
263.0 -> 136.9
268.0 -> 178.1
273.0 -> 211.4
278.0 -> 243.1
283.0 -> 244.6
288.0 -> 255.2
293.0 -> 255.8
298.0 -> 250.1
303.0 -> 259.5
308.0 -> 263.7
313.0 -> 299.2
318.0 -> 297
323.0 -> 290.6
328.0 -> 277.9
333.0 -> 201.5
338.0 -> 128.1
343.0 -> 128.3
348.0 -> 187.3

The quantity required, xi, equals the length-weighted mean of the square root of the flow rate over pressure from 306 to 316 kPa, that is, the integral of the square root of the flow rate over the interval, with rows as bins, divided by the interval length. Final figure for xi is 16.8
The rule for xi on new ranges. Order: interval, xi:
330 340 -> 13.0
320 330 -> 16.9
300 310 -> 16.2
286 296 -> 16.0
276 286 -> 15.6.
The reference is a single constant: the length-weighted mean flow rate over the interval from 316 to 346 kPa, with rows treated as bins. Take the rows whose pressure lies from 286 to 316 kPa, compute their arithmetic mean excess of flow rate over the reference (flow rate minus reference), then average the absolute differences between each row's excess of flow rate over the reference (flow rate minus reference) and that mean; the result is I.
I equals 12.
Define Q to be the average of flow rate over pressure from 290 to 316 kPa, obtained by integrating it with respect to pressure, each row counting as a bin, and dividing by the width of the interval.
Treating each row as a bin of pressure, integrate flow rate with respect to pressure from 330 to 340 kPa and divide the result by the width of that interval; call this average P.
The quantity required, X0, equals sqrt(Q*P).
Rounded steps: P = 172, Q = 266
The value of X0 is 214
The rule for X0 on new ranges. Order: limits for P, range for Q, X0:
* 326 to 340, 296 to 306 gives 227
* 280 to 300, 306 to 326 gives 269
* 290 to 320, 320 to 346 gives 236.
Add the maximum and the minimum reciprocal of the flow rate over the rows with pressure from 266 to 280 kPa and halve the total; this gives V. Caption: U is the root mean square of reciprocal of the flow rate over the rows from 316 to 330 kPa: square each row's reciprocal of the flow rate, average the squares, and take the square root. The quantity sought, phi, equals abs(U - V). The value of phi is 0.0014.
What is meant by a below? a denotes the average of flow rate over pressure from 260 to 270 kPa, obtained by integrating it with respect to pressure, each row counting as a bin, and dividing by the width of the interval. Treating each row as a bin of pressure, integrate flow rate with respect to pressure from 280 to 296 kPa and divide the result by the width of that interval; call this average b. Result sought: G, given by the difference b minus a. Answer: 94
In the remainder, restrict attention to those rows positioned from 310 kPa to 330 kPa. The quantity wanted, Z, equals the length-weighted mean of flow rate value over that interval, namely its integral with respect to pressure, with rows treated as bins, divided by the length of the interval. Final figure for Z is 291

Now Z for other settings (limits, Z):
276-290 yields 248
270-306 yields 245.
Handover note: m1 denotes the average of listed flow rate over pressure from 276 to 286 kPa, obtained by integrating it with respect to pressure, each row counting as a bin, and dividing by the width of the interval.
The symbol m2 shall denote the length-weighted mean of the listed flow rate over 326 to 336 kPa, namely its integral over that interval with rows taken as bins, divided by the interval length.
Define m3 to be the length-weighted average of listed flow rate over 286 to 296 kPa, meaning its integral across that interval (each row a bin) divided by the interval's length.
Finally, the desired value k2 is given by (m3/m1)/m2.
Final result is 0.0045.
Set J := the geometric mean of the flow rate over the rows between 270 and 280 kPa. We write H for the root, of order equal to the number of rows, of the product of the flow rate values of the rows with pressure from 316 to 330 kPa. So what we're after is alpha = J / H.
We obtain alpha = 0.8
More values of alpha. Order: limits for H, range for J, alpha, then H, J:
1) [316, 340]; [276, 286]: 1.1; 228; 244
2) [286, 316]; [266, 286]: 0.8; 263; 218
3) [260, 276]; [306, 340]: 1.4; 173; 242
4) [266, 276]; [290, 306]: 1.3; 194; 255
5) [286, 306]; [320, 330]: 1.1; 255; 284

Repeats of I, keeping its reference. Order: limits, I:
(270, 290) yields 14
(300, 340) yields 44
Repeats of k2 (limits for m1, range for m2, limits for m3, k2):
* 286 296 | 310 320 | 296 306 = 0.0034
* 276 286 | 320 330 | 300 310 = 0.0037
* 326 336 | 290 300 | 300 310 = 0.0044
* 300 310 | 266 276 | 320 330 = 0.0055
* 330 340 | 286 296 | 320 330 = 0.0065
